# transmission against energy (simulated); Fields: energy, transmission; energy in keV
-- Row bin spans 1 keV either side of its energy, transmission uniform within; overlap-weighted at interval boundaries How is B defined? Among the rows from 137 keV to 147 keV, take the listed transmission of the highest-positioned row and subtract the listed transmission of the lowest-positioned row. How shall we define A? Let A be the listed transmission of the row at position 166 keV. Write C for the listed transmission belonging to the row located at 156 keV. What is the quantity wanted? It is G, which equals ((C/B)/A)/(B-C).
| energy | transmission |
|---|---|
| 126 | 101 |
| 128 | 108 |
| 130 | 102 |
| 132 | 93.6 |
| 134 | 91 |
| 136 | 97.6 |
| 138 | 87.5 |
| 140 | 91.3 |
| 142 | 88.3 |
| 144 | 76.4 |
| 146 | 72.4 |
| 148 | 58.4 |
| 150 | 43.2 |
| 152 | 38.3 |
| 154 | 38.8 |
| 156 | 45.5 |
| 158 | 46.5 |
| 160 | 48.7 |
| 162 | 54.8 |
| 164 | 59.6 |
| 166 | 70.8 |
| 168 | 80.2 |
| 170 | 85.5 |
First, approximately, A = 70.8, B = -15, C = 45.5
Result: 0.0007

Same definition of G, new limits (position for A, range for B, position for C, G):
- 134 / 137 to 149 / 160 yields 0.0002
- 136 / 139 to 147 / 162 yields 0.0004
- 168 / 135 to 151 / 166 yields 0.0001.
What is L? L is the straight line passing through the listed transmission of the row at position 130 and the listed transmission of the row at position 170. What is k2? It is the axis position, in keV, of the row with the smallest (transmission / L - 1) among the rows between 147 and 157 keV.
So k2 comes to 152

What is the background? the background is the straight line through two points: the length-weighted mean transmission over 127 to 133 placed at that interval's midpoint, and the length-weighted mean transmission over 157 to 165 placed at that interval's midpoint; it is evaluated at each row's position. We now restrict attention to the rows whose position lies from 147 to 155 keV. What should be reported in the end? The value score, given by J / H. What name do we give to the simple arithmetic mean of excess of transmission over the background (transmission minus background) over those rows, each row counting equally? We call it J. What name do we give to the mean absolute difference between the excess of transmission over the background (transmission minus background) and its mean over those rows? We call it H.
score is -5.2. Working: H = 4.5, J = -23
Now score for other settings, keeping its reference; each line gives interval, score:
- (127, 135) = -0.3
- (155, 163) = -1.1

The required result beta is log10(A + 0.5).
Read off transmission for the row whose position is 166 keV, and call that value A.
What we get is 1.85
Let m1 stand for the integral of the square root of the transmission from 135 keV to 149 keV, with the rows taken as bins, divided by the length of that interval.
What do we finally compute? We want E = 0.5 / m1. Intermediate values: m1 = 9.0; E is 0.055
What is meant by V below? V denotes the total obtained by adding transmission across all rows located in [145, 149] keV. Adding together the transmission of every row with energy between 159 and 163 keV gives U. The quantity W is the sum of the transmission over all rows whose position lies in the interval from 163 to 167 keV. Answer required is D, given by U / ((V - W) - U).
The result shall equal -1.0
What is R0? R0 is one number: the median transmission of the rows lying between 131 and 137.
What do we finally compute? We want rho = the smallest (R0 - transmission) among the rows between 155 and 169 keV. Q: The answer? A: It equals 13.4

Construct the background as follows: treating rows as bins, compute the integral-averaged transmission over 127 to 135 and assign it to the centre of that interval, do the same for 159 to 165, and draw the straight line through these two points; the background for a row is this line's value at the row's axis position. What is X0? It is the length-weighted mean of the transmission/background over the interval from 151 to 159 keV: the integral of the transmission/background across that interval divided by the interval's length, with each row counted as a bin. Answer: 0.66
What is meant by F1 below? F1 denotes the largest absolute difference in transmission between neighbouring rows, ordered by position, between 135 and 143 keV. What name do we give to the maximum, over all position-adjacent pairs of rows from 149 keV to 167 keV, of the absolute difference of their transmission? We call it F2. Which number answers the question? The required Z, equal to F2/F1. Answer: 1.1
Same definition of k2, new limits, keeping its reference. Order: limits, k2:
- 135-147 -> 146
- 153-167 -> 154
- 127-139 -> 138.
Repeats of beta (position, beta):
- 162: 1.74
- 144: 1.89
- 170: 1.93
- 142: 1.95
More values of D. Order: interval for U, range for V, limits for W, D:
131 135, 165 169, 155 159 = -1.5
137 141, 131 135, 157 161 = -2.0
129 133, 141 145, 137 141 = -0.9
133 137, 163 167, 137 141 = -0.8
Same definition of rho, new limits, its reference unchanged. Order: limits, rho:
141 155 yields 5.3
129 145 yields -8.4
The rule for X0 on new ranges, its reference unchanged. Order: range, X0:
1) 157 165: 0.95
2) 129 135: 0.98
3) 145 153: 0.72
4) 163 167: 1.31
